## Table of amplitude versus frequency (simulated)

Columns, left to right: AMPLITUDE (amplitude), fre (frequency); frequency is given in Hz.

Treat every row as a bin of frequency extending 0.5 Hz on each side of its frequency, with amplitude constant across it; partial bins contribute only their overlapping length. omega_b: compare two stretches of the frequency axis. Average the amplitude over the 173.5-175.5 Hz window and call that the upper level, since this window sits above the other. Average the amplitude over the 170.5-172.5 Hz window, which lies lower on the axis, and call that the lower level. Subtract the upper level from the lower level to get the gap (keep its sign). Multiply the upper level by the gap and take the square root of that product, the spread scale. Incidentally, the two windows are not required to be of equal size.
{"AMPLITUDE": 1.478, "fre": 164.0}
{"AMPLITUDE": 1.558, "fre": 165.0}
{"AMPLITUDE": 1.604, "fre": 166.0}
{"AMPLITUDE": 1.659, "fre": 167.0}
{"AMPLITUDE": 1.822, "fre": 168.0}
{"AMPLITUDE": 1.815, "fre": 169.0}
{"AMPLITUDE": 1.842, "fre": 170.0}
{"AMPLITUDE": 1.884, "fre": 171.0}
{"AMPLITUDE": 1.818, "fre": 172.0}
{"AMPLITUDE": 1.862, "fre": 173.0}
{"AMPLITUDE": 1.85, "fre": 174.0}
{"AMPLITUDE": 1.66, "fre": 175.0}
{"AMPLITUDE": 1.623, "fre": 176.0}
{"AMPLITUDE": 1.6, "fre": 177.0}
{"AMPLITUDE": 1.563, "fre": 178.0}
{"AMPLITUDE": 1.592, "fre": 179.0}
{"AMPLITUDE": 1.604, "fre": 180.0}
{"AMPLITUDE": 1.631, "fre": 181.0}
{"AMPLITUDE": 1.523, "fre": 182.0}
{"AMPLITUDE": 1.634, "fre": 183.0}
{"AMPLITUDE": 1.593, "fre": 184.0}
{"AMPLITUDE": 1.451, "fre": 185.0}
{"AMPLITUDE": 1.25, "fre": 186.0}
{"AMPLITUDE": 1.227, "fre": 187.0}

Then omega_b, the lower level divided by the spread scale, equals 4.5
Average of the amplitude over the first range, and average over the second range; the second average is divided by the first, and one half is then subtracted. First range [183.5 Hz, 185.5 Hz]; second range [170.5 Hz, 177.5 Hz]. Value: 0.654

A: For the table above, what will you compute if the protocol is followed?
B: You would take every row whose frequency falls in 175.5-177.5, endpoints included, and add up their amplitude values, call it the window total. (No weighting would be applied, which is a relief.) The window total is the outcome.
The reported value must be 3.2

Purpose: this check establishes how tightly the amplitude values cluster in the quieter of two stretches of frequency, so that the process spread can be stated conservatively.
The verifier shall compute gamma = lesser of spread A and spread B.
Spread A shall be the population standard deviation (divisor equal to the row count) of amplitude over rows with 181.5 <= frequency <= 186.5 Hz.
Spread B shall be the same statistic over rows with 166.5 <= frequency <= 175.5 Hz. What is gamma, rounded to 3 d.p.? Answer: 0.079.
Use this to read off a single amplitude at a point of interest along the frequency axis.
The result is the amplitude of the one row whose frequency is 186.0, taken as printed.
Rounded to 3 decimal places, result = 1.250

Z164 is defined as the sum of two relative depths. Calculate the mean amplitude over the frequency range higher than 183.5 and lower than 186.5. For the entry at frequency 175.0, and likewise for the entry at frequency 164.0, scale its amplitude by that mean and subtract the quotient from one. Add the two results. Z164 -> -0.19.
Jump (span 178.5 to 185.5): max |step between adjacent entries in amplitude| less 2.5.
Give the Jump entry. -2.36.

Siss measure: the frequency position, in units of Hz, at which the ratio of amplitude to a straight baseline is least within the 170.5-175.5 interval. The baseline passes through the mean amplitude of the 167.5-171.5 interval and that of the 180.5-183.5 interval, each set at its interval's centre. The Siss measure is 175.0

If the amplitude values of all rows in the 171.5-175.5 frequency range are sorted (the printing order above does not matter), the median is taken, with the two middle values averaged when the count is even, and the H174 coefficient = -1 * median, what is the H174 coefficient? -1.83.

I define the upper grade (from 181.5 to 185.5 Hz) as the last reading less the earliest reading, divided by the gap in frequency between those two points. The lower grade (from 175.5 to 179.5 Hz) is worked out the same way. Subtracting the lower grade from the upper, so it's -0.01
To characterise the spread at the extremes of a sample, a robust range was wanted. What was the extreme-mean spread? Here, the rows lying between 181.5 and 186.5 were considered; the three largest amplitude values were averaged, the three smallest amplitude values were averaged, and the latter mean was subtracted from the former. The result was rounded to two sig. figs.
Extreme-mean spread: 0.18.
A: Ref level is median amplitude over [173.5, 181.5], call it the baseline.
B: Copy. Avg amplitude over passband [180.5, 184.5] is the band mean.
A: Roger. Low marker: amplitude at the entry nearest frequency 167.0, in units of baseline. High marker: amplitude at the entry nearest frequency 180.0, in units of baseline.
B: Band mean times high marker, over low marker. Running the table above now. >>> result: 1.54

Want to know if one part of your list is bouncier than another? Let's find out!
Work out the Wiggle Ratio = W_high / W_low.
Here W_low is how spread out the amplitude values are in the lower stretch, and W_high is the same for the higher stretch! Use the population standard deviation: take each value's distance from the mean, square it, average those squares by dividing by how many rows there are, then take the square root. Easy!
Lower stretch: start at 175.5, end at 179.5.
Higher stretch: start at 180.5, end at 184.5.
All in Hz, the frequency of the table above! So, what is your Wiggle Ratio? 2.1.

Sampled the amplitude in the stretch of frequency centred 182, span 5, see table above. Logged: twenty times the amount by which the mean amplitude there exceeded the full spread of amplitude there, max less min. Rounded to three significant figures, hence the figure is 29.7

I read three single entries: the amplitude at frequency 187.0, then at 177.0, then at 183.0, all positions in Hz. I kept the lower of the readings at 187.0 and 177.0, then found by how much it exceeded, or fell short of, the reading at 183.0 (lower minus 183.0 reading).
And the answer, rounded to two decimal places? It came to -0.41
